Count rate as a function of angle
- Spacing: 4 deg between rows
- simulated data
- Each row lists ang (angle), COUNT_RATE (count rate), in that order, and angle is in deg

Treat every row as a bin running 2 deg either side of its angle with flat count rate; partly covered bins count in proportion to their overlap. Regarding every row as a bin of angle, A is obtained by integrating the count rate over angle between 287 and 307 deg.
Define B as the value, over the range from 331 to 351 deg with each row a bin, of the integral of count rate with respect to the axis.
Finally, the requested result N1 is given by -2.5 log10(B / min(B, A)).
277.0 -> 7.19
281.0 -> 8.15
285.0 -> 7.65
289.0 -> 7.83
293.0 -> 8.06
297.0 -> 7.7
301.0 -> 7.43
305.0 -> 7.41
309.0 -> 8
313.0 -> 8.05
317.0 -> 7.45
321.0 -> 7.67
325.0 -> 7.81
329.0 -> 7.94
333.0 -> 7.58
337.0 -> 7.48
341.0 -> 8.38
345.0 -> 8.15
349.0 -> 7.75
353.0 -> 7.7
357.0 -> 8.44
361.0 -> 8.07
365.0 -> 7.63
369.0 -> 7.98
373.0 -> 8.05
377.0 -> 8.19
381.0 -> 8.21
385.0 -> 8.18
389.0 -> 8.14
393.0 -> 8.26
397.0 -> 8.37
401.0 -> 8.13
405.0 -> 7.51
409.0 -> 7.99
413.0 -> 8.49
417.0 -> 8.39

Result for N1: -0.025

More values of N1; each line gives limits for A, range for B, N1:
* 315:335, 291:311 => -0.004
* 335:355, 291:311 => 0.000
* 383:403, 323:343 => 0.000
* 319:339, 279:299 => -0.025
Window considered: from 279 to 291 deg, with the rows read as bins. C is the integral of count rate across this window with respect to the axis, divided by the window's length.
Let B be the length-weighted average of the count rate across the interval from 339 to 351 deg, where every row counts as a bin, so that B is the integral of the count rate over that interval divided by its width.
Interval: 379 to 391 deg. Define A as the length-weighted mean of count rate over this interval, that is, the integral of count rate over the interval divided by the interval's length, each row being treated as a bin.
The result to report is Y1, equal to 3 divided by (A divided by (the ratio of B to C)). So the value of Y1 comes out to 0.38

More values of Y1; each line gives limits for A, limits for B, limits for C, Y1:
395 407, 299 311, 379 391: 0.35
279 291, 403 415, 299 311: 0.40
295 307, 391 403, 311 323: 0.43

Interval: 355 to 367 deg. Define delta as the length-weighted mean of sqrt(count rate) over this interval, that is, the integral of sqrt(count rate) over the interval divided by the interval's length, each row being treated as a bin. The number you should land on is 2.84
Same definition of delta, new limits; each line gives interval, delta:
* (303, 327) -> 2.78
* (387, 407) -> 2.84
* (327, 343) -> 2.80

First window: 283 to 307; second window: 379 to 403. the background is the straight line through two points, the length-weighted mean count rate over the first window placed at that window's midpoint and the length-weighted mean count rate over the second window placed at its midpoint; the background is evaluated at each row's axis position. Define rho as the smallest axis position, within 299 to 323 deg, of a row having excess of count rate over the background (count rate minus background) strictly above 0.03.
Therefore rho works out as 309.0 deg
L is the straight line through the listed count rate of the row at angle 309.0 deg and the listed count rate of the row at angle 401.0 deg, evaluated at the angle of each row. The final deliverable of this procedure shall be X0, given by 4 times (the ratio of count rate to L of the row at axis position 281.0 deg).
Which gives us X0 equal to 4.10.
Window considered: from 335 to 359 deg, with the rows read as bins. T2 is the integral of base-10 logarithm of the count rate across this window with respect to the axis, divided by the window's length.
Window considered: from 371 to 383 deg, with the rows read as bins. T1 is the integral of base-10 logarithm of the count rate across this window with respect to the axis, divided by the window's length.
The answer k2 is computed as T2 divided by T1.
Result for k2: 0.99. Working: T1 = 0.911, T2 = 0.902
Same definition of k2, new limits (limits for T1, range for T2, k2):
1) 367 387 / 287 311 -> 0.98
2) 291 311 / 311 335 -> 1.00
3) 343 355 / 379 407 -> 1.01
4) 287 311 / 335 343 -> 1.01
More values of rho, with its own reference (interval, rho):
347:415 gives 357.0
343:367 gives 345.0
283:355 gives 289.0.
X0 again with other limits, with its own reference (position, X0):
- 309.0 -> 4.00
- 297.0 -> 3.86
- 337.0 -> 3.72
